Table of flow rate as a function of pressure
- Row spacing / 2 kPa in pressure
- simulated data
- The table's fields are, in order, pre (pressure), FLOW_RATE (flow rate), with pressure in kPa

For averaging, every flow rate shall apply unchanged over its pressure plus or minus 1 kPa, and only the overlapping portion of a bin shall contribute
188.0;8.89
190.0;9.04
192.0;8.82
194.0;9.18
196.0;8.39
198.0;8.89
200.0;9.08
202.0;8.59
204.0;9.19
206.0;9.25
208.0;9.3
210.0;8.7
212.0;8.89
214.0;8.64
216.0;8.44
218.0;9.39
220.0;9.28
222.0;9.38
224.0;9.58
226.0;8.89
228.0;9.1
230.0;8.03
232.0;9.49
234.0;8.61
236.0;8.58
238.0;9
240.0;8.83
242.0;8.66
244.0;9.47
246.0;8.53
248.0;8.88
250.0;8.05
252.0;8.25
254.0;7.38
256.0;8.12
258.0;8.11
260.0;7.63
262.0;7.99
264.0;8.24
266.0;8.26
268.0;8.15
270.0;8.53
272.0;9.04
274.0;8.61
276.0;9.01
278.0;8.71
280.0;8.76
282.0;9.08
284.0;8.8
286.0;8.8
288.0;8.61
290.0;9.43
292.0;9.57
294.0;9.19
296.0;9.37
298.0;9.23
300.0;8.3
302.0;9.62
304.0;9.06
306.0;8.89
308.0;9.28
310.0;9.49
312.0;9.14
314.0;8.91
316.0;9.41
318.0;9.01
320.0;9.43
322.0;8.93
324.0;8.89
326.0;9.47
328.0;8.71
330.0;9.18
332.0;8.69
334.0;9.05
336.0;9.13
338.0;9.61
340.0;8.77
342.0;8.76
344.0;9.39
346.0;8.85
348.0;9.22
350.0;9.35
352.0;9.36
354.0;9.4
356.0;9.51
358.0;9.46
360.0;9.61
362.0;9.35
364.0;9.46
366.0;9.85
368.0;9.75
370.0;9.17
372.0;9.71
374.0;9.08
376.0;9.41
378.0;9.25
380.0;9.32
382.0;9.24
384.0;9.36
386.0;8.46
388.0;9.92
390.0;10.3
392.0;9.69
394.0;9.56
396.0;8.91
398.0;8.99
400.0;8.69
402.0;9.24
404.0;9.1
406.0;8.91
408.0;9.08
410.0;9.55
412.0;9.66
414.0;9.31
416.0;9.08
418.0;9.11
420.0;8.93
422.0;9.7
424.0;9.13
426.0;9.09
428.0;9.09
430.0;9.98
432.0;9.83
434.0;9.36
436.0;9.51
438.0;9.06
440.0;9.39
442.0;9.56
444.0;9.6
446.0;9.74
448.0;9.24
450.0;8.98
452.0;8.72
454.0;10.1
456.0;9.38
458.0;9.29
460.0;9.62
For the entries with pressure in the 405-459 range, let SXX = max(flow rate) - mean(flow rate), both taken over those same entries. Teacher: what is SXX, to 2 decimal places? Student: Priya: 0.75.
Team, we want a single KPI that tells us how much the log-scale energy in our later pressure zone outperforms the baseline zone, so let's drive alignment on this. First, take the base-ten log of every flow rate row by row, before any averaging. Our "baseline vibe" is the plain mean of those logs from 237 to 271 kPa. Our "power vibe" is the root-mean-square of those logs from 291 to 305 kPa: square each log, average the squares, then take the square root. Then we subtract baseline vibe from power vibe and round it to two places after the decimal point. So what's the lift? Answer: 0.04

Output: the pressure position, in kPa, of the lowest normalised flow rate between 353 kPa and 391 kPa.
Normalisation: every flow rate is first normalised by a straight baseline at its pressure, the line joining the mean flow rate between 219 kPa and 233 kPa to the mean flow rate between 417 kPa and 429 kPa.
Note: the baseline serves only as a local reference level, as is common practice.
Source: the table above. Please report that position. 386.0 kPa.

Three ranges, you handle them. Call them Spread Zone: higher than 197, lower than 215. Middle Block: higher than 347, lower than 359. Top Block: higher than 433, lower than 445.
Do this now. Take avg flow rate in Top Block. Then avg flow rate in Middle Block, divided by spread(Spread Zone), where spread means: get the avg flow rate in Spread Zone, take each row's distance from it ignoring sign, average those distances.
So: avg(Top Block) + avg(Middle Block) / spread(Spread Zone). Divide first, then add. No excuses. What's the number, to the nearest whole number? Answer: 50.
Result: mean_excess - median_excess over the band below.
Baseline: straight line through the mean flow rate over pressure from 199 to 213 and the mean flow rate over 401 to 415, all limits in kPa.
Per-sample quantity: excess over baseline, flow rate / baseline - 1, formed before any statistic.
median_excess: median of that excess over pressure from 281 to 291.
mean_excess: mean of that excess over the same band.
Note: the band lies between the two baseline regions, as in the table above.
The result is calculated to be 0.016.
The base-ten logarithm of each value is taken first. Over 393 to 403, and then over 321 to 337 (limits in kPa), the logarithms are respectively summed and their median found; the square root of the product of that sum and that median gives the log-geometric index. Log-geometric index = 2.1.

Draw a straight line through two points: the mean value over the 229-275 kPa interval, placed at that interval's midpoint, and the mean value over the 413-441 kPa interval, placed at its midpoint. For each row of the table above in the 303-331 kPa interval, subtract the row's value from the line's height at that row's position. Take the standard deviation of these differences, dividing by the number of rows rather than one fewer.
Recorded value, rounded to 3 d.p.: 0.252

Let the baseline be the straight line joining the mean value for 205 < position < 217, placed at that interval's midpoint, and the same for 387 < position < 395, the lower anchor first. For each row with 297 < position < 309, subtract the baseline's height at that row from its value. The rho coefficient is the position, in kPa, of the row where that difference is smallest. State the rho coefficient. 300.0 kPa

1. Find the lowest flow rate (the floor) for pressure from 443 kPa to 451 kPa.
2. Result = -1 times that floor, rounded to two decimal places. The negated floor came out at -8.98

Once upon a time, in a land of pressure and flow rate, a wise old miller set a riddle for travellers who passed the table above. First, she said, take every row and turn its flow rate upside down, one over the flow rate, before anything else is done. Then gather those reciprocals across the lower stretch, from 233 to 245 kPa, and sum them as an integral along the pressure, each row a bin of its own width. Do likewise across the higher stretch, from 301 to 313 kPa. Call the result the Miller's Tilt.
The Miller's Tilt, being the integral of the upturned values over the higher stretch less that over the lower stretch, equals -0.06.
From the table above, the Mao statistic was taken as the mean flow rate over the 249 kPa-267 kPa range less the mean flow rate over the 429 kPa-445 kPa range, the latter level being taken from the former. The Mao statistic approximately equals -1.53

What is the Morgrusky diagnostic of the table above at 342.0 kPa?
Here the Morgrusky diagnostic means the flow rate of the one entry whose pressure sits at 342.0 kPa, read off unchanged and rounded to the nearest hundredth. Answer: 8.76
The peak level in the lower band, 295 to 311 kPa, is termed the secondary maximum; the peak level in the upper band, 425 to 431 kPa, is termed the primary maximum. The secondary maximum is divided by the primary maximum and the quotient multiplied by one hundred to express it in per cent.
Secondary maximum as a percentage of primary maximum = 96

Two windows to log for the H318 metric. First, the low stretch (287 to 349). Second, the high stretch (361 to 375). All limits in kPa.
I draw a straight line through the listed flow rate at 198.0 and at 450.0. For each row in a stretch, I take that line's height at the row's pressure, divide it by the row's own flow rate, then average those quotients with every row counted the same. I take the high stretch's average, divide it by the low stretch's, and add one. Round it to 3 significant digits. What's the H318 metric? 1.96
